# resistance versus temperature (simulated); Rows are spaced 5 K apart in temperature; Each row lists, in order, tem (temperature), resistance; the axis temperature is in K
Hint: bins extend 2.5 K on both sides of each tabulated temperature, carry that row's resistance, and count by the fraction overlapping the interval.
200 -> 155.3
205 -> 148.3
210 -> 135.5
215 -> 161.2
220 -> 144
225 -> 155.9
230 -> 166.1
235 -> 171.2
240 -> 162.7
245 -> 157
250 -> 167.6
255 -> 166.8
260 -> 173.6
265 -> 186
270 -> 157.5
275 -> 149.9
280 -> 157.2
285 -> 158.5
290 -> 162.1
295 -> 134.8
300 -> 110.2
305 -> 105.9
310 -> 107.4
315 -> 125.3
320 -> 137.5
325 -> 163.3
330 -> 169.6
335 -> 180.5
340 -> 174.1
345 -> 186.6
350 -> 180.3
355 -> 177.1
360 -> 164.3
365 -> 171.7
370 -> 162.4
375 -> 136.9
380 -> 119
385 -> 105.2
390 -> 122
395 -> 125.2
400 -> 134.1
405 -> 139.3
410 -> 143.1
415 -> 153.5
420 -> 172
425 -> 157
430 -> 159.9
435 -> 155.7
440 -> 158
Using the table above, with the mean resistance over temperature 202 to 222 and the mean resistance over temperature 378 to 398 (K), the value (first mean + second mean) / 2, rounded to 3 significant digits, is 133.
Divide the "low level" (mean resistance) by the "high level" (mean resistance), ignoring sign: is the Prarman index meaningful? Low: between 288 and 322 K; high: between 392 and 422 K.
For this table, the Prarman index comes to 0.87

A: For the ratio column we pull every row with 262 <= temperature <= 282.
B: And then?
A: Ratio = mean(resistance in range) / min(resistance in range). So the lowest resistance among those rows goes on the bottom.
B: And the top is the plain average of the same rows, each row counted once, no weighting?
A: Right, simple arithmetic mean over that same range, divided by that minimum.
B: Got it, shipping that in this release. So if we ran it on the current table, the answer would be 1.09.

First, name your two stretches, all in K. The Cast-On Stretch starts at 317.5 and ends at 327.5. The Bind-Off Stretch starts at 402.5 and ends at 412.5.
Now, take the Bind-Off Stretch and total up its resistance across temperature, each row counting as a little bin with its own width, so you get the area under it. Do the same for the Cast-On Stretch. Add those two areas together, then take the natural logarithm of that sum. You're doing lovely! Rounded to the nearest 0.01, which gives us 7.98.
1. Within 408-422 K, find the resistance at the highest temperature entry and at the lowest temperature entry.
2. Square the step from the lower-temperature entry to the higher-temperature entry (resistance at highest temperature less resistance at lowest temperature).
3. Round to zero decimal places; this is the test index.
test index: 835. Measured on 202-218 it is 166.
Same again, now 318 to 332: 1030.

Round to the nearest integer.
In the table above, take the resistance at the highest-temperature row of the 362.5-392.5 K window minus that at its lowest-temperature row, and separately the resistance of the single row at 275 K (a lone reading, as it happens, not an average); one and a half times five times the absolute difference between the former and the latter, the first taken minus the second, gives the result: 1497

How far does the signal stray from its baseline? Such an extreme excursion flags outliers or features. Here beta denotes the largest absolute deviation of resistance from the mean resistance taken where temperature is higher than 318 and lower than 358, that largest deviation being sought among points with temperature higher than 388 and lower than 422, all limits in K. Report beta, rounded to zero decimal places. 49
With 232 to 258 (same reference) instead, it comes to 14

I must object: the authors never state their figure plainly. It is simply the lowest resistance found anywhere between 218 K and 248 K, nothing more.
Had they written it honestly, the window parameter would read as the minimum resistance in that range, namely 144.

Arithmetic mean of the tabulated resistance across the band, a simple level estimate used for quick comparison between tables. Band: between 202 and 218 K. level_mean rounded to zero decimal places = 148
